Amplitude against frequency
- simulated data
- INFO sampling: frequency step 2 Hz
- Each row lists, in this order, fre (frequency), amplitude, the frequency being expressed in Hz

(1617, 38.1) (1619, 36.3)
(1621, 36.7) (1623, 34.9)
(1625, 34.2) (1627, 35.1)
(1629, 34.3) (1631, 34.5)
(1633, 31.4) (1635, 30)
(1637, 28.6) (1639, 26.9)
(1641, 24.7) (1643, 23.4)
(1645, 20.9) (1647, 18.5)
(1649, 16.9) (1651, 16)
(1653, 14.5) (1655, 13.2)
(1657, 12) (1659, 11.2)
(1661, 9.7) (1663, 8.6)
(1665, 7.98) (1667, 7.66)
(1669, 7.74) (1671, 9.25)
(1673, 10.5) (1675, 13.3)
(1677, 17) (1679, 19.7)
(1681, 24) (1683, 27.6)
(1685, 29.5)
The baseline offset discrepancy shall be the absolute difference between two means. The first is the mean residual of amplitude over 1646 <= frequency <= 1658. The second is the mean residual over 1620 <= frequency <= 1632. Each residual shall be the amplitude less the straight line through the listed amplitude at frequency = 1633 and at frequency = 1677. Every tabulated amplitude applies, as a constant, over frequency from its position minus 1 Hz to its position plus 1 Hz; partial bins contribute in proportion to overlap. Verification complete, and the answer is 11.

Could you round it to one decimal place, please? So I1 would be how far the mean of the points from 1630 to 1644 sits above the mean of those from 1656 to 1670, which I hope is 19.2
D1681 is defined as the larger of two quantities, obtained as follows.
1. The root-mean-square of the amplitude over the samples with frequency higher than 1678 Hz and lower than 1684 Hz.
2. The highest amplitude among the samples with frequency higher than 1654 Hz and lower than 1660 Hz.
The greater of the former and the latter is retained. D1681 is 24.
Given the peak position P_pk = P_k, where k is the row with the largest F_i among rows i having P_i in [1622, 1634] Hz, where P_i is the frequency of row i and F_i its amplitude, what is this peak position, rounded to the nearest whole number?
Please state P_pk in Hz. 1627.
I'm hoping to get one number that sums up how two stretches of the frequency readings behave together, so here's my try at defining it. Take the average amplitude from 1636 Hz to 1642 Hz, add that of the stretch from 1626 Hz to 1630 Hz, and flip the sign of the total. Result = -61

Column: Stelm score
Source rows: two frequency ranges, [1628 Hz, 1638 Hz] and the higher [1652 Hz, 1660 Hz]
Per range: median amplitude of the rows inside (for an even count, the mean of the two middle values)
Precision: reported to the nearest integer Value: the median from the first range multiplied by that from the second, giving 396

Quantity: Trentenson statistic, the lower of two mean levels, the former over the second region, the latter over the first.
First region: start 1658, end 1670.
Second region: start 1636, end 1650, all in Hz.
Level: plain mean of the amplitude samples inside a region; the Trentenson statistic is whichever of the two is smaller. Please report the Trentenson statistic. 8.8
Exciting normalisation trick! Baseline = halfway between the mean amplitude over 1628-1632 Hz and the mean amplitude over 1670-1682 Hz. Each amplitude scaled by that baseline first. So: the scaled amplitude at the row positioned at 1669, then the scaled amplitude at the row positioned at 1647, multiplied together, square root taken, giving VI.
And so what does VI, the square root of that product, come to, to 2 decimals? 0.48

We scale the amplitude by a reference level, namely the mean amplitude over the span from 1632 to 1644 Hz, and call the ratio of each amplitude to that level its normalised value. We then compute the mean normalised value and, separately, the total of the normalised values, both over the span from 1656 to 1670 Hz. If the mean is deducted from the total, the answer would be 2.0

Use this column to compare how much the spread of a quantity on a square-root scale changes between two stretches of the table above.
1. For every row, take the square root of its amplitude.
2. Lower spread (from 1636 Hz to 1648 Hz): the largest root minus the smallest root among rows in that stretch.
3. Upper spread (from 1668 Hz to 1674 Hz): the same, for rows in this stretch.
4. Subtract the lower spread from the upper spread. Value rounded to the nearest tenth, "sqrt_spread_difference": -0.6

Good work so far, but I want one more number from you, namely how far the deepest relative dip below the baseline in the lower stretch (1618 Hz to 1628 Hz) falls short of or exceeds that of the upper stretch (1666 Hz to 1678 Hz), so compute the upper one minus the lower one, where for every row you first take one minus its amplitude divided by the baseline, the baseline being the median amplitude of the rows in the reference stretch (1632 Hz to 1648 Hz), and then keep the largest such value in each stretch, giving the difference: 1.0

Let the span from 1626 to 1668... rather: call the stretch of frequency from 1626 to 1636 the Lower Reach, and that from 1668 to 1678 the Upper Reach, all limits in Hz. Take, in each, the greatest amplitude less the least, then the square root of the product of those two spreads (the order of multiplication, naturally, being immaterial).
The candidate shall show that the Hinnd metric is 6.9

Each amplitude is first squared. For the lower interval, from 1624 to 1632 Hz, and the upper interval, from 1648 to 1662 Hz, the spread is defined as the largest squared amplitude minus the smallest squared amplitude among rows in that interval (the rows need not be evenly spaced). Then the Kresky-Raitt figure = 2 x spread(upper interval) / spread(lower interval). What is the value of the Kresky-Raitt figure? 6.1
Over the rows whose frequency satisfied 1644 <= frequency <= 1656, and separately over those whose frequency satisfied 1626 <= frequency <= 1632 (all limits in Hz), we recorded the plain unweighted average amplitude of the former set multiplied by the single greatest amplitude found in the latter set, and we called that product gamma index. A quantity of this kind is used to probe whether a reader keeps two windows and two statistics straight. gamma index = 585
